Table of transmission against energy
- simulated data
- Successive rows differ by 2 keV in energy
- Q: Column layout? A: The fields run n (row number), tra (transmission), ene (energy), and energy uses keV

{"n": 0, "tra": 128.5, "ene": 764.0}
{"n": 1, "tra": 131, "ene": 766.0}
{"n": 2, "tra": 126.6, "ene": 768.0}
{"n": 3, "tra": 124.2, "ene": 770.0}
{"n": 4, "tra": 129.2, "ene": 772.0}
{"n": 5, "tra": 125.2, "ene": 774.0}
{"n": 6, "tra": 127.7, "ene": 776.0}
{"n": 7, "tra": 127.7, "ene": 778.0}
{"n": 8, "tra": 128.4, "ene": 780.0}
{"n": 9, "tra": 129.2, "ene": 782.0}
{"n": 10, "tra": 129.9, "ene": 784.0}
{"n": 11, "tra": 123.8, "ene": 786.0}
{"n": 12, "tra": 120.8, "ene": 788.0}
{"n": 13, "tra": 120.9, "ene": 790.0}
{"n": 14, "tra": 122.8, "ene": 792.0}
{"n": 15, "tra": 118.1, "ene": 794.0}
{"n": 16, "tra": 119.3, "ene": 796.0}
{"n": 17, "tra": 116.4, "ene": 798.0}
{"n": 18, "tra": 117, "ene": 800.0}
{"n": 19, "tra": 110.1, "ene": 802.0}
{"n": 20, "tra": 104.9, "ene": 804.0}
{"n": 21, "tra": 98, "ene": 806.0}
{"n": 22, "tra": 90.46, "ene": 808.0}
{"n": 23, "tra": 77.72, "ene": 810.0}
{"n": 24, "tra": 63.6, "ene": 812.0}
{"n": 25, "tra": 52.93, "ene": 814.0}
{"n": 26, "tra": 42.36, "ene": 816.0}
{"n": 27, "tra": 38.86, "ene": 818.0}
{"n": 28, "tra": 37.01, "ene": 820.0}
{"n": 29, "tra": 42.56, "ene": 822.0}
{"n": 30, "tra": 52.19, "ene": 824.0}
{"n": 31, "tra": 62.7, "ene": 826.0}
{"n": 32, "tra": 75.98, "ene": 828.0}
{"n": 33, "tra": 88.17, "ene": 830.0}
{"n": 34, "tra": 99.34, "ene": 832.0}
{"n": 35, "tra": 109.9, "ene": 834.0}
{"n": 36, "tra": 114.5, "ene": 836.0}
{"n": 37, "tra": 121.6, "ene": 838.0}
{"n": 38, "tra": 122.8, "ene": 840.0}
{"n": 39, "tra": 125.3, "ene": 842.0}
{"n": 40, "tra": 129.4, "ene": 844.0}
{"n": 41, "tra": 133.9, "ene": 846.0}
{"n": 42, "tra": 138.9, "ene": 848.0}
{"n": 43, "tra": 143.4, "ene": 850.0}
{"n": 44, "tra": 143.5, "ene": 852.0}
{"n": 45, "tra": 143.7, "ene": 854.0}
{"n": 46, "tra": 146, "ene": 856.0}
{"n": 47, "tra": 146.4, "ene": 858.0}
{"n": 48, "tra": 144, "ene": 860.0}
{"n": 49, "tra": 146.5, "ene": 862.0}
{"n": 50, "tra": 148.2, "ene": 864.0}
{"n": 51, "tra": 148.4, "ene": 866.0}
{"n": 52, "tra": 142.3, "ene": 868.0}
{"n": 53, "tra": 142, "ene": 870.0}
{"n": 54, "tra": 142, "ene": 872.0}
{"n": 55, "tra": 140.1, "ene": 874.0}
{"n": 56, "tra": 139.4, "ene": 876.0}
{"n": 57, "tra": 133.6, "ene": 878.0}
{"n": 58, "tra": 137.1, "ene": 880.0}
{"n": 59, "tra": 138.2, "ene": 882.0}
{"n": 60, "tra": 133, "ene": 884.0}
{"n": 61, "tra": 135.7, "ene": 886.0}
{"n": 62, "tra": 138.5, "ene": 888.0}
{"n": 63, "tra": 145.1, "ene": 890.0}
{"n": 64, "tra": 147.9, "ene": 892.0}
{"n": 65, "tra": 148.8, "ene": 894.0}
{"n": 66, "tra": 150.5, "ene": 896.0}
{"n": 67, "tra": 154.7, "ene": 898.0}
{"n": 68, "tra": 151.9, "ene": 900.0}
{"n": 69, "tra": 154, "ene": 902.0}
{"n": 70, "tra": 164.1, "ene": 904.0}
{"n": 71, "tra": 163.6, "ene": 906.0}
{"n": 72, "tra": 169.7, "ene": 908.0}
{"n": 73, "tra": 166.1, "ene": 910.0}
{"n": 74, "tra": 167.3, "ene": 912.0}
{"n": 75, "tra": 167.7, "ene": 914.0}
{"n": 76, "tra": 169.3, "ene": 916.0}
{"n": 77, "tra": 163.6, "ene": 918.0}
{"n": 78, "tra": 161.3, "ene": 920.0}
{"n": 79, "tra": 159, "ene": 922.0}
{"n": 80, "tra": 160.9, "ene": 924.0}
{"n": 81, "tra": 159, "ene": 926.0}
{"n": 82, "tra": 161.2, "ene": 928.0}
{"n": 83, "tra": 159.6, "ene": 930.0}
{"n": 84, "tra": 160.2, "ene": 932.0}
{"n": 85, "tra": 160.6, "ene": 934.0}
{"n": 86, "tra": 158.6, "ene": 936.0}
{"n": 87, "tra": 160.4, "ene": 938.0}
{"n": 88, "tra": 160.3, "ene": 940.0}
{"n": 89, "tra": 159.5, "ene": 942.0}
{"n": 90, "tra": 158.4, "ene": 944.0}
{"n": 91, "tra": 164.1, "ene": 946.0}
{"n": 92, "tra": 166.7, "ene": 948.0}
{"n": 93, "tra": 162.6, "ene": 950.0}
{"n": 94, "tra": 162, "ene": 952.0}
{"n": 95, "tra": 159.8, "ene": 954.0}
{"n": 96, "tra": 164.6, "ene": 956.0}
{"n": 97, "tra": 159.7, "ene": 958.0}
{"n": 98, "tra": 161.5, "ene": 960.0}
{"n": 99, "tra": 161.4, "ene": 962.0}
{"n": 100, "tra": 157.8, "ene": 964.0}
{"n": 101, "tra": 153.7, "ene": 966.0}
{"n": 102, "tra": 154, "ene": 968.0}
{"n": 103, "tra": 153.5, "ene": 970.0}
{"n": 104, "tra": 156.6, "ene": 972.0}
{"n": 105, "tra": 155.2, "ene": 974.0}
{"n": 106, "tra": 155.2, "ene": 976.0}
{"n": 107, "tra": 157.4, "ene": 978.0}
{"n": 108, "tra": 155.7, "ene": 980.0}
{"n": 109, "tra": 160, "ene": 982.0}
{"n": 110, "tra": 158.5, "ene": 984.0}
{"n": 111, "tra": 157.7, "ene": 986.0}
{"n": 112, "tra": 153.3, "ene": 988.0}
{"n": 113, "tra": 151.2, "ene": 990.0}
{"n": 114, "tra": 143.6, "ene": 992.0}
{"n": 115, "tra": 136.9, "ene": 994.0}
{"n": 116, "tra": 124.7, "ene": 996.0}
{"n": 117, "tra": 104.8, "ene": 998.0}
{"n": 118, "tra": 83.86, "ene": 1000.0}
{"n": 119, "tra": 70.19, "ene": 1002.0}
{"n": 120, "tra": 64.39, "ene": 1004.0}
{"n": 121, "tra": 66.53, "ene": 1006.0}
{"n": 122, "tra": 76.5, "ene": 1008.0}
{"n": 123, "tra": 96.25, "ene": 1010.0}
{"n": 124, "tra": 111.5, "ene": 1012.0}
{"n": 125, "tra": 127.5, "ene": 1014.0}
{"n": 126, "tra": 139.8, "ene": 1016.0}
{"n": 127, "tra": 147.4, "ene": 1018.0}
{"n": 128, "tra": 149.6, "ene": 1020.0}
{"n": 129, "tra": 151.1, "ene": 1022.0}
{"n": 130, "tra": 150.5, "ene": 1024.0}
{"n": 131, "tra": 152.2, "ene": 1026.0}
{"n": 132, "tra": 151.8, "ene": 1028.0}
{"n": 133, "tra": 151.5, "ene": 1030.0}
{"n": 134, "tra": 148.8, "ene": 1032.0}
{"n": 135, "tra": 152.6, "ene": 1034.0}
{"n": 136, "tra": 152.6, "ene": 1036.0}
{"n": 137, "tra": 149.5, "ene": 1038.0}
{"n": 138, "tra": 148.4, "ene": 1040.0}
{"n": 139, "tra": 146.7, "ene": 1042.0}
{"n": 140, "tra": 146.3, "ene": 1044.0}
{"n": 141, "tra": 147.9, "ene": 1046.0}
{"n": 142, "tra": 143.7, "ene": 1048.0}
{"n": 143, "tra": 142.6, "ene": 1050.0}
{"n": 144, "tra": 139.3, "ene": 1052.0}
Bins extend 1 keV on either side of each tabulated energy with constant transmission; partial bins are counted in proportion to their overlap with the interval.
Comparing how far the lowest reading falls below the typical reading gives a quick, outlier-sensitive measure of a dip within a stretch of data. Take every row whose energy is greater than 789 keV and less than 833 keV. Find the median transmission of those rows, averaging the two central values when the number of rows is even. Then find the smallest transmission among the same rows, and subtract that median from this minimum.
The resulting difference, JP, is -52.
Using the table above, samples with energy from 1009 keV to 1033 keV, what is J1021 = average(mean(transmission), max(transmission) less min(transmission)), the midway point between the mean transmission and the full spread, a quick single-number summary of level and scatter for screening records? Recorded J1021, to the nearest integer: 98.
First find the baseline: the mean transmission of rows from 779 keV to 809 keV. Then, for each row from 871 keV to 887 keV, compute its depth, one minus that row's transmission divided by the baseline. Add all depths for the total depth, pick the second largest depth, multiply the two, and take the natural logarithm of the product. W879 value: -1.6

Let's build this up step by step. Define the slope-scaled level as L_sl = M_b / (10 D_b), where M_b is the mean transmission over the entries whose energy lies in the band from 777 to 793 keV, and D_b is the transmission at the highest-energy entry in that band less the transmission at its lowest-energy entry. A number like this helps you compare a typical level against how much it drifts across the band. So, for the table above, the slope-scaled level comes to -3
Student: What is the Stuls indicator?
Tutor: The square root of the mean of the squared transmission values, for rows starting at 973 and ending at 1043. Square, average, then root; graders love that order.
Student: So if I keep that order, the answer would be 138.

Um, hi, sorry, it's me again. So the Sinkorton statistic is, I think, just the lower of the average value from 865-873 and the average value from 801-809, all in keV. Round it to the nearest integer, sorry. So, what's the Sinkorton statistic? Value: 101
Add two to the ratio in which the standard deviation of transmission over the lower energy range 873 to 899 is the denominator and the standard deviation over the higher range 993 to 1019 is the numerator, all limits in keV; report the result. 6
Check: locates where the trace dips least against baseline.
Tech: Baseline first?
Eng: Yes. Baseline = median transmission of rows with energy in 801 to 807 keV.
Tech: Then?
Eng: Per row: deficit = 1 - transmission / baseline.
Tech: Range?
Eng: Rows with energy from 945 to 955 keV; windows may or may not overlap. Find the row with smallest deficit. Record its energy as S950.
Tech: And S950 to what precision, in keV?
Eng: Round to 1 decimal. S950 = 948.0 keV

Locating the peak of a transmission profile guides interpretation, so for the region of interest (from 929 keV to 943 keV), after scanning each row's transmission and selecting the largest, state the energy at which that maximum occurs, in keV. 934.0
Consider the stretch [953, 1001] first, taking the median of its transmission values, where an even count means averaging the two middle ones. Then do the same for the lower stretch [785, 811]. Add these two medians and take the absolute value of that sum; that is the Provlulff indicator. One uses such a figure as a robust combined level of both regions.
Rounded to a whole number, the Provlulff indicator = 272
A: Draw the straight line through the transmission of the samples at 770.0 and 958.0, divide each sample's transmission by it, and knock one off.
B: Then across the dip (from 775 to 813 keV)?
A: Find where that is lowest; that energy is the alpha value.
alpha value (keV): 812.0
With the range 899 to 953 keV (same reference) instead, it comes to 944.0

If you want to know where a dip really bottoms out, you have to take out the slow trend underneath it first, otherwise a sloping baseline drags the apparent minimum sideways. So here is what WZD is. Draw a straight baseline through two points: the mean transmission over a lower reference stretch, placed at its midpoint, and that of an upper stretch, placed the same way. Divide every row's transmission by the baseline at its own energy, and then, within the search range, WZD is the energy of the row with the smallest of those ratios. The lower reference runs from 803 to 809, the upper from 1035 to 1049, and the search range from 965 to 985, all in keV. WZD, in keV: 980.0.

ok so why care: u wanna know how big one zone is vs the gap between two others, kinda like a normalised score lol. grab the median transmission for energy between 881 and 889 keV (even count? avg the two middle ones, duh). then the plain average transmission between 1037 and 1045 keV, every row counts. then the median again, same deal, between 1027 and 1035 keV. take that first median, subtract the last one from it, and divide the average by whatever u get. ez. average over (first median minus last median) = -10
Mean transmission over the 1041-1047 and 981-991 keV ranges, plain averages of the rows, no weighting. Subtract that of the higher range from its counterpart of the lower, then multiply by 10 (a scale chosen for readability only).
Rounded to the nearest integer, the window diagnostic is 92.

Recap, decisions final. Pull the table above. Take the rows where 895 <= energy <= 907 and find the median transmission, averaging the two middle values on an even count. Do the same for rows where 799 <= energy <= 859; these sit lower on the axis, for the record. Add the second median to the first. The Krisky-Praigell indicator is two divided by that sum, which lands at 0.0076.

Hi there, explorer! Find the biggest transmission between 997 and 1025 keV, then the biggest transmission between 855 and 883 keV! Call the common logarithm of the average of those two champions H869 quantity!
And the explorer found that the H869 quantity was 2.18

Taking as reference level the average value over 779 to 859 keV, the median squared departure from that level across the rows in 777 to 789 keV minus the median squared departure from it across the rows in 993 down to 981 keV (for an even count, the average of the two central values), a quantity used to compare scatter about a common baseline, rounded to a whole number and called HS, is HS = -2020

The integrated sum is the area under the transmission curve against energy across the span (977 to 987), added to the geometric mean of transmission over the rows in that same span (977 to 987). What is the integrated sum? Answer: 1736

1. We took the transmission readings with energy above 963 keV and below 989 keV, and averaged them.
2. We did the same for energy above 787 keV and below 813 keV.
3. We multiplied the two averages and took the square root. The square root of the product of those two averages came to 128.7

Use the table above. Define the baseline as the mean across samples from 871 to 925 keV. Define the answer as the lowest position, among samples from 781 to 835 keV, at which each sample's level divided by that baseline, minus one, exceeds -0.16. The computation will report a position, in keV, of 782.0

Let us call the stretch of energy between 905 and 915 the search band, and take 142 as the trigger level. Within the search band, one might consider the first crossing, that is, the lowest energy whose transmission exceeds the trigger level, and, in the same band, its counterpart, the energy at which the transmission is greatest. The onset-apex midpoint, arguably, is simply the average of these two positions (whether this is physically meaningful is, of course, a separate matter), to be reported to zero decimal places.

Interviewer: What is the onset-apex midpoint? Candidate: 907 keV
